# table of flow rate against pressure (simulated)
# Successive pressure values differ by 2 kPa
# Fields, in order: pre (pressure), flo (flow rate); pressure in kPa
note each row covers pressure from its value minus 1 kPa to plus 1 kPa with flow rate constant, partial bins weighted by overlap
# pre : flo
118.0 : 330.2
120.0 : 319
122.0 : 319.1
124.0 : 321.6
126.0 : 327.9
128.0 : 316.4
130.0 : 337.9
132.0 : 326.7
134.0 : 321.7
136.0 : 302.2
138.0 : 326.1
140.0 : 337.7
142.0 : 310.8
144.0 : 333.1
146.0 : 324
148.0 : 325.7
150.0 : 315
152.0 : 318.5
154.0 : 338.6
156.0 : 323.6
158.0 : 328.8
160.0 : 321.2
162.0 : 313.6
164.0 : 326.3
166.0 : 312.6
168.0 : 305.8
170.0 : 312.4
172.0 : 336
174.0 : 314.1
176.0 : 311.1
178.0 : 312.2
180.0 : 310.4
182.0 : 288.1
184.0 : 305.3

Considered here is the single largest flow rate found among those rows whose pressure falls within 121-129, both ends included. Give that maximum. 327.9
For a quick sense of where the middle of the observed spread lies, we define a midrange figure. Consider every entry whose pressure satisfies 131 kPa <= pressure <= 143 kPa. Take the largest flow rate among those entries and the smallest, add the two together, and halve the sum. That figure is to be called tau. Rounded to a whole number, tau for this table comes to 320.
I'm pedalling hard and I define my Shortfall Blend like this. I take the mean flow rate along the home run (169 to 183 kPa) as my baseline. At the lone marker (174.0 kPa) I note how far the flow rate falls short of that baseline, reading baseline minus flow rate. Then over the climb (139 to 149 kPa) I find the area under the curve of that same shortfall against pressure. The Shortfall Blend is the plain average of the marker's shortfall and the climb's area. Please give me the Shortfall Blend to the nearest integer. -72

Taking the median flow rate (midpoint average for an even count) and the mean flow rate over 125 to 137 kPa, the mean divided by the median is 0.994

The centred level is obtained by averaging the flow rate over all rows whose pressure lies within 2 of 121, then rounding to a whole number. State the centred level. 319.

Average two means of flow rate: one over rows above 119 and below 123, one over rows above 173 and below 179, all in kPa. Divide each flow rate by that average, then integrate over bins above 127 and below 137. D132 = 10 kPa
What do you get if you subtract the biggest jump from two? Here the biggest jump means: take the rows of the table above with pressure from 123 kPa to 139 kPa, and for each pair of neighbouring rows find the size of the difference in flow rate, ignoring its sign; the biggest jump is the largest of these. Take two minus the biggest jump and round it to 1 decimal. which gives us -21.9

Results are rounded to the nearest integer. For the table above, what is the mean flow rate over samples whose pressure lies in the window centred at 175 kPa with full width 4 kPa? 313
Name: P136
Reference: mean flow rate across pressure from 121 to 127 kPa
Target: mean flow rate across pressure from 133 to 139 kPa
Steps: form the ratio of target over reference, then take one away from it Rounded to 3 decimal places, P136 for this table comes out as -0.019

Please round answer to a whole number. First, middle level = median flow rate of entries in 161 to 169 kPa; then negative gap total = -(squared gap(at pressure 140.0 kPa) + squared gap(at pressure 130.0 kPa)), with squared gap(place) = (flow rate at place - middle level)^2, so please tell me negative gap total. -1220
